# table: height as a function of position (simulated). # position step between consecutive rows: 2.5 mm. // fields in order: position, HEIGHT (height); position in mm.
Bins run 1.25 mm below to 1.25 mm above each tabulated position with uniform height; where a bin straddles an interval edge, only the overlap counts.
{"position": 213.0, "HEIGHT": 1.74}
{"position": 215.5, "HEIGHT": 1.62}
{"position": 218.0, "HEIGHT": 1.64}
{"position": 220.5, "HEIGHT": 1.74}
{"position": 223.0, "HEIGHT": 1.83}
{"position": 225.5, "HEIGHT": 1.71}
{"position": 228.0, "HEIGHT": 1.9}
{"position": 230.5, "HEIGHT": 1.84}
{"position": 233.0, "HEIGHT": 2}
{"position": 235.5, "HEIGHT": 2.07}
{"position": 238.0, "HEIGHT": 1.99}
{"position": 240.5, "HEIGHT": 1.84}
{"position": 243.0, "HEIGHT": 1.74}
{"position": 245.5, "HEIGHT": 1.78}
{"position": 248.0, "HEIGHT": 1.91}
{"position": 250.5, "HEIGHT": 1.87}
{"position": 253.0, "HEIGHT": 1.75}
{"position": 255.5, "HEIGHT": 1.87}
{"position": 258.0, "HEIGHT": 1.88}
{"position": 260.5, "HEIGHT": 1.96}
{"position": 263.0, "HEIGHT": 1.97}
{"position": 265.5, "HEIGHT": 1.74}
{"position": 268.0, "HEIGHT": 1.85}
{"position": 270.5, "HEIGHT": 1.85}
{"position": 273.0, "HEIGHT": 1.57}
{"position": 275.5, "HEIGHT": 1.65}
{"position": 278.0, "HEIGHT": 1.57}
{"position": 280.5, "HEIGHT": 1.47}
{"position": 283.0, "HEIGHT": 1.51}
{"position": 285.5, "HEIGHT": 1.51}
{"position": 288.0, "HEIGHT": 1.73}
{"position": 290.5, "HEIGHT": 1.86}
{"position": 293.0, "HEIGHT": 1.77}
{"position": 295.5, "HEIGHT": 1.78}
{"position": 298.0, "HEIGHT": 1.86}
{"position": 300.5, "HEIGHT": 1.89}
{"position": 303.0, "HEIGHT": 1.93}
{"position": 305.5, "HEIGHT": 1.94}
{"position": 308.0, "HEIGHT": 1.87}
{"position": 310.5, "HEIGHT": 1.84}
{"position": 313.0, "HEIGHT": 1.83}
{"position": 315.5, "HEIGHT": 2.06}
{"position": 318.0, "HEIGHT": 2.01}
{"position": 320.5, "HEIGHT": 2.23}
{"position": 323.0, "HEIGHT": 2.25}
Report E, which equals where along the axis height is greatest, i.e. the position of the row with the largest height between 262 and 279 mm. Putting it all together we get 263.0 mm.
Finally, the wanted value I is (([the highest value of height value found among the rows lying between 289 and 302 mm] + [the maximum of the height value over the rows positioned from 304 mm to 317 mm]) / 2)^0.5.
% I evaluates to 1.41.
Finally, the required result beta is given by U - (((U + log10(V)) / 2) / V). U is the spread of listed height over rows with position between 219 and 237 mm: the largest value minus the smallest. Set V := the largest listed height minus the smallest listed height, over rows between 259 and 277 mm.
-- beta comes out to 0.4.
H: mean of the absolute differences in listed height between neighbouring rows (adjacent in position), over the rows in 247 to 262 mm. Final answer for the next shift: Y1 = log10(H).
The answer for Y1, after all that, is -1.13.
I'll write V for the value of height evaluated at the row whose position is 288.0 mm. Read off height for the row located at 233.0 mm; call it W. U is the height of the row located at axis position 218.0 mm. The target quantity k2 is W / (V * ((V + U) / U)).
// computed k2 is 0.56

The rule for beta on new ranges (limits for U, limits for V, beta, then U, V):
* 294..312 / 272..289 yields 1.0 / 0.16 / 0.26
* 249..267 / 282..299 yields 0.6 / 0.23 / 0.35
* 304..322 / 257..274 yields 0.4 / 0.40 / 0.40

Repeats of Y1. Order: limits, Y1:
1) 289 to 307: -1.36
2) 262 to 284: -0.94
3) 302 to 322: -1.05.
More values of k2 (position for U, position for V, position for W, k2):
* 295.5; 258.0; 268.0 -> 0.48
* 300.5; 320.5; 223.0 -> 0.38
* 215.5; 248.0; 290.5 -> 0.45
